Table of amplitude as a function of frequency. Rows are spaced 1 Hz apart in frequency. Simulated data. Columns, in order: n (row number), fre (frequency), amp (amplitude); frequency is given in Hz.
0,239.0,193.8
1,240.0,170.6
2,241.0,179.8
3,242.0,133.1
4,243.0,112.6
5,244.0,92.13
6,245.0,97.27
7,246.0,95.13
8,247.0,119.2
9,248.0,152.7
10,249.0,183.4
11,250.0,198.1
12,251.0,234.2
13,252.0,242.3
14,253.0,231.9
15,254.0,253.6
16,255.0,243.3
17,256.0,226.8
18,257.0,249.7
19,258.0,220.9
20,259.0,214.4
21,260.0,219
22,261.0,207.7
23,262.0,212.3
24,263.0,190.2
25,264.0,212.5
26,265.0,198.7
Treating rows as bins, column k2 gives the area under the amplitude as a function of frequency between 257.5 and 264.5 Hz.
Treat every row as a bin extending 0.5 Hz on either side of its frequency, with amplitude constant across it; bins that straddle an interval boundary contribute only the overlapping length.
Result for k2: 1477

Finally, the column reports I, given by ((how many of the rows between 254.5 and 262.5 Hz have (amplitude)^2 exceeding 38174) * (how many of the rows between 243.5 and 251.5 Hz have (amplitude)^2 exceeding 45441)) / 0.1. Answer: 80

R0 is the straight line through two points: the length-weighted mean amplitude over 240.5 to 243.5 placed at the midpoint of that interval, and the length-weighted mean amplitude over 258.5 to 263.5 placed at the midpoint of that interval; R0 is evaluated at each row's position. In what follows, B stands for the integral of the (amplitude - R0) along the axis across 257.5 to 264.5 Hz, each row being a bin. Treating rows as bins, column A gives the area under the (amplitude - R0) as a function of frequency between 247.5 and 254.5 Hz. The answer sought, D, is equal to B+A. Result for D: 298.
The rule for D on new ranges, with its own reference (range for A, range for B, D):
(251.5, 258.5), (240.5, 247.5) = 142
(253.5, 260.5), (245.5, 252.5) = 325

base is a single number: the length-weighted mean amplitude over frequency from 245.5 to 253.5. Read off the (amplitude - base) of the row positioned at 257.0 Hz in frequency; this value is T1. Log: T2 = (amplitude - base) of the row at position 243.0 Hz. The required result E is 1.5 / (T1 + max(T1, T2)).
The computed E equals 0.011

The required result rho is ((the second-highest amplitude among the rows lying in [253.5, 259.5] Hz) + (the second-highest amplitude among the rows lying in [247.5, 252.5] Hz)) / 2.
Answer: 242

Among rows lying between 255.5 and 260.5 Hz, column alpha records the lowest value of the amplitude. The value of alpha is 214.4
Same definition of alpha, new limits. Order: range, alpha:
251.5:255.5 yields 231.9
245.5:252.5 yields 95.13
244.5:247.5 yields 95.13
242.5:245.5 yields 92.13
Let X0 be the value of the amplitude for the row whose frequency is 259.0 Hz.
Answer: 214.4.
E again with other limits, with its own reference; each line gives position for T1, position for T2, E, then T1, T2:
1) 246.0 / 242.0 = -0.011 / -87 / -49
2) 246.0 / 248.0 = -0.013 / -87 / -29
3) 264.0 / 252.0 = 0.017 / 30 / 60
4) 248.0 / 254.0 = 0.036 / -29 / 71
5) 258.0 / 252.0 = 0.015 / 39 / 60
